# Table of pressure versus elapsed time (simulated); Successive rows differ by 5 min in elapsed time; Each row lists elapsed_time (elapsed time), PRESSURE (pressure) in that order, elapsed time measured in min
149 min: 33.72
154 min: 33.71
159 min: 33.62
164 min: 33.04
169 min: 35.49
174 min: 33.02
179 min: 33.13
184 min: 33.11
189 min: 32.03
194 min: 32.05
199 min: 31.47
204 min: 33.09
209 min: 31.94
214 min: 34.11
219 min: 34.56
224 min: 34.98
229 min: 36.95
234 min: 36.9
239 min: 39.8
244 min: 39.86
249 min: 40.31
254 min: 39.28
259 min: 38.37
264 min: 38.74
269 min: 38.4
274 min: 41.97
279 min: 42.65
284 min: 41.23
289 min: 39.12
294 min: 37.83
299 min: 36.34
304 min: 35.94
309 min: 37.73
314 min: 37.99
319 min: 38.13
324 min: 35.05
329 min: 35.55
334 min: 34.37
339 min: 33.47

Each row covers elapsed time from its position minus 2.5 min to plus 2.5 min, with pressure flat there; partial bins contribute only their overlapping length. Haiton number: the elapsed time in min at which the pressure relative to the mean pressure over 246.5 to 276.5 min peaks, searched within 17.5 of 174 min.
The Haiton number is 169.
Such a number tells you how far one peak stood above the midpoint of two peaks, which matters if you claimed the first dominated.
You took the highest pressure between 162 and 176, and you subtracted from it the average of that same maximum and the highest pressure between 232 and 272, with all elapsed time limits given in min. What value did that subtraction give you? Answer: -2.4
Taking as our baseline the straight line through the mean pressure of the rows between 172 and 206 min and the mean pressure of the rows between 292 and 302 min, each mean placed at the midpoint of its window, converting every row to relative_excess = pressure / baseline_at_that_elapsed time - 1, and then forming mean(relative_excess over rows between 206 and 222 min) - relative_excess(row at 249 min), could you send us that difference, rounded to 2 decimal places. -0.15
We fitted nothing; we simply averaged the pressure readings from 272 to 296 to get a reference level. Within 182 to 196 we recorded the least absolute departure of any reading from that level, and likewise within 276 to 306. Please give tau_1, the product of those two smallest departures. 5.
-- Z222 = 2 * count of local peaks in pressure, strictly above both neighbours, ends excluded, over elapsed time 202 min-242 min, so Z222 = 2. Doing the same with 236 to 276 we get 4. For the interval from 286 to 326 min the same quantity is 2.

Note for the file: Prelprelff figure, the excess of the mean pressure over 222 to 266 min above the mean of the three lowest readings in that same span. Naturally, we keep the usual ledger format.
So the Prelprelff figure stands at 2.1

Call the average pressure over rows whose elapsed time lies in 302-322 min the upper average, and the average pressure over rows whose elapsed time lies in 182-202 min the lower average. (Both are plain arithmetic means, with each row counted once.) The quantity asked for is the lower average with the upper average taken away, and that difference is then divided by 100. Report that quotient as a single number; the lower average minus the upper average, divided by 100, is -0.053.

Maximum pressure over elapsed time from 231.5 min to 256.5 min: 40.31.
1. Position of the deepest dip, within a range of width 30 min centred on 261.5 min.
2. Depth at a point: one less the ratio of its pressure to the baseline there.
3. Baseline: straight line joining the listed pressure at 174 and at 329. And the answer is 269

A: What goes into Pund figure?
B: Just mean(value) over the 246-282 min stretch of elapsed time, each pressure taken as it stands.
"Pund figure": 40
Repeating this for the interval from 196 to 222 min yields 33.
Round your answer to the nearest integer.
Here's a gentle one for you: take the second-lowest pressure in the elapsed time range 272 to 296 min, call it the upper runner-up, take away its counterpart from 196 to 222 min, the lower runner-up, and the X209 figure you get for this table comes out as 7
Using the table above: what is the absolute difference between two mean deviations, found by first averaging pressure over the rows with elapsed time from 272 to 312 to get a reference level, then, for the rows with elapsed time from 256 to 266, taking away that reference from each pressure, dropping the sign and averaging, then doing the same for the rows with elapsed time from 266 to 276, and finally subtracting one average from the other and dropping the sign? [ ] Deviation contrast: 1.2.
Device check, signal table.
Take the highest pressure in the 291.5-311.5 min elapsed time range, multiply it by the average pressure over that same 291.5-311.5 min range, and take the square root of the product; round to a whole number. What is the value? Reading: 37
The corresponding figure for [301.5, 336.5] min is 37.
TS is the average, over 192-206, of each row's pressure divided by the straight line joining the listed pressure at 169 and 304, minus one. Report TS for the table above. -0.10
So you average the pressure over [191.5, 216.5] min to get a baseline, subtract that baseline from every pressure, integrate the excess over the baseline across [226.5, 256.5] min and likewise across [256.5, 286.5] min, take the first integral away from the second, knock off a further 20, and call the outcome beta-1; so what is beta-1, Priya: 21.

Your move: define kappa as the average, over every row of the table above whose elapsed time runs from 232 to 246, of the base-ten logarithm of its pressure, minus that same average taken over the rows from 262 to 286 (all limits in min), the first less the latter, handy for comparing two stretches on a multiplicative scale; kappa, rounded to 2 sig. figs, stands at -0.019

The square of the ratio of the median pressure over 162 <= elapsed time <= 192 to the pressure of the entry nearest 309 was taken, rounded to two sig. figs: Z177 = 0.77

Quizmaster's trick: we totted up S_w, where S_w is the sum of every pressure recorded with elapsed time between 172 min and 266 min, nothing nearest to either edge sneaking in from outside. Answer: 674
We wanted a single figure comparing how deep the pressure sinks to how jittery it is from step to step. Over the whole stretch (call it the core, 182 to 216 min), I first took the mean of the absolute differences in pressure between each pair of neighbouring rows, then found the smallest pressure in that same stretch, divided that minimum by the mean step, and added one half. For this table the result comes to 29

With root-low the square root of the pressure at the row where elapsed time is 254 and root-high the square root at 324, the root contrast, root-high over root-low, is 0.94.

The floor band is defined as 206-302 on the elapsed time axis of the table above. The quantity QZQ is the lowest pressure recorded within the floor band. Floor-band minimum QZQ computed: 31.94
